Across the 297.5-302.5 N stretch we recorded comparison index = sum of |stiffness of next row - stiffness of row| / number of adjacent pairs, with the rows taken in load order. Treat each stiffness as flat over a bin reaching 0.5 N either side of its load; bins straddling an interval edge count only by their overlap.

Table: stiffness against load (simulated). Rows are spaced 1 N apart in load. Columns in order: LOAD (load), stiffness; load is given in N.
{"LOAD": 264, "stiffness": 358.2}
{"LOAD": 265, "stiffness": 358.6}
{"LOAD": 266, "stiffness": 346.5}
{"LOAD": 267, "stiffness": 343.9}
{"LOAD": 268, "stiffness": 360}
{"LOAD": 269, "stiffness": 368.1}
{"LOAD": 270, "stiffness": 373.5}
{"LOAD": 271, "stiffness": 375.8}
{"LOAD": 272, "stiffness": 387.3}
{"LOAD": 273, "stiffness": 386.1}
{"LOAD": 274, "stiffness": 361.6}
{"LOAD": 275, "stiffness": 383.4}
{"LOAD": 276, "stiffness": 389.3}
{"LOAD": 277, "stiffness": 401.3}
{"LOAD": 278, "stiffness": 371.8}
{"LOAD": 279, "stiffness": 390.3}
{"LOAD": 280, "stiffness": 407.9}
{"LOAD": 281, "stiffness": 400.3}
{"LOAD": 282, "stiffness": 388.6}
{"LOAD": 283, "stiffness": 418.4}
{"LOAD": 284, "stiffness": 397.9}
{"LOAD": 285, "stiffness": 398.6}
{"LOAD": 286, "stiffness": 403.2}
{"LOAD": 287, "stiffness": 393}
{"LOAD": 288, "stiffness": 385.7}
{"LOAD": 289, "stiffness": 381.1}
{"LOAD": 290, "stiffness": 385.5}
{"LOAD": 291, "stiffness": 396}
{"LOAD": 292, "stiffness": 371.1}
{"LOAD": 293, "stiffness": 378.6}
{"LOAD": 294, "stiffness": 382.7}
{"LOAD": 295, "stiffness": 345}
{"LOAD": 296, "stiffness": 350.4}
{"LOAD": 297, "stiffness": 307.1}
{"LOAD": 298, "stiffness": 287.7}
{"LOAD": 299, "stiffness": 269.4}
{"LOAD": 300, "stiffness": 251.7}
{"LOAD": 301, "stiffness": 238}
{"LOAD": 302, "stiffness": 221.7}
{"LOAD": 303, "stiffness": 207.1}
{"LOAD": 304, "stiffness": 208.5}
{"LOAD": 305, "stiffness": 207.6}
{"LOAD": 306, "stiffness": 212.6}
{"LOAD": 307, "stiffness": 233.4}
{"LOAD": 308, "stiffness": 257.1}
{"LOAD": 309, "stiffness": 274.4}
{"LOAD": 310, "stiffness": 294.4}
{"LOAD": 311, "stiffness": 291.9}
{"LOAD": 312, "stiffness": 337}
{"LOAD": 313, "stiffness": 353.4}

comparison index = 16.5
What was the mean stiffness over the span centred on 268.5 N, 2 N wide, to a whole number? 364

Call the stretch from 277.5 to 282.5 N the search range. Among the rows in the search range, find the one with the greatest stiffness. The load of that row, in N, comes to 280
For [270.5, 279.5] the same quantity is 277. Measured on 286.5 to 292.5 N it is 291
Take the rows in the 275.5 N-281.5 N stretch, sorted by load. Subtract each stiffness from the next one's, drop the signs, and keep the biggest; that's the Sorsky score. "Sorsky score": 29.5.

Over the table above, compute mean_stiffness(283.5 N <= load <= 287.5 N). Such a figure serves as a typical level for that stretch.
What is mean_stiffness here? 398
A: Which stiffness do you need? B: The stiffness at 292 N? 371.1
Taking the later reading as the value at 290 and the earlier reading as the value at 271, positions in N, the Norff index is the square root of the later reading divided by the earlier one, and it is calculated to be 1.01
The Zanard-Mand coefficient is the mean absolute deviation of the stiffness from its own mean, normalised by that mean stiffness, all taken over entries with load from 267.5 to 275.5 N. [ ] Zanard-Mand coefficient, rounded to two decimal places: 0.02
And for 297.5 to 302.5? 0.08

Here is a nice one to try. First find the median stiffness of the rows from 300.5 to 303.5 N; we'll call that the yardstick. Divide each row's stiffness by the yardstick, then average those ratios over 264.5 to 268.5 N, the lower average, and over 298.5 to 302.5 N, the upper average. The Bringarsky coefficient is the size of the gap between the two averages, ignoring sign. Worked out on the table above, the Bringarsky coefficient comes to 0.48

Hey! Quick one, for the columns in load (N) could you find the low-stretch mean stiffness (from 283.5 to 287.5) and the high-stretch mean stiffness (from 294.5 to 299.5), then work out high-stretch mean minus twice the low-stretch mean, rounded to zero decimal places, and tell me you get -484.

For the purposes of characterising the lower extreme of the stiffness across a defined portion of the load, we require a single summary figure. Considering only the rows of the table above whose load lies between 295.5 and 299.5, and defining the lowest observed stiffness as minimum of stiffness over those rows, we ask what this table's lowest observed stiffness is 269.4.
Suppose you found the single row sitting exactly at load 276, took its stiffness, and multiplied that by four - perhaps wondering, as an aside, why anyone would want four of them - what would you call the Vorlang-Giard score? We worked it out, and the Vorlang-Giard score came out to 1557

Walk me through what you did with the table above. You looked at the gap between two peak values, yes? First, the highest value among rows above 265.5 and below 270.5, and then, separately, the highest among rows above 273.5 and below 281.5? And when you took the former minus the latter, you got -34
